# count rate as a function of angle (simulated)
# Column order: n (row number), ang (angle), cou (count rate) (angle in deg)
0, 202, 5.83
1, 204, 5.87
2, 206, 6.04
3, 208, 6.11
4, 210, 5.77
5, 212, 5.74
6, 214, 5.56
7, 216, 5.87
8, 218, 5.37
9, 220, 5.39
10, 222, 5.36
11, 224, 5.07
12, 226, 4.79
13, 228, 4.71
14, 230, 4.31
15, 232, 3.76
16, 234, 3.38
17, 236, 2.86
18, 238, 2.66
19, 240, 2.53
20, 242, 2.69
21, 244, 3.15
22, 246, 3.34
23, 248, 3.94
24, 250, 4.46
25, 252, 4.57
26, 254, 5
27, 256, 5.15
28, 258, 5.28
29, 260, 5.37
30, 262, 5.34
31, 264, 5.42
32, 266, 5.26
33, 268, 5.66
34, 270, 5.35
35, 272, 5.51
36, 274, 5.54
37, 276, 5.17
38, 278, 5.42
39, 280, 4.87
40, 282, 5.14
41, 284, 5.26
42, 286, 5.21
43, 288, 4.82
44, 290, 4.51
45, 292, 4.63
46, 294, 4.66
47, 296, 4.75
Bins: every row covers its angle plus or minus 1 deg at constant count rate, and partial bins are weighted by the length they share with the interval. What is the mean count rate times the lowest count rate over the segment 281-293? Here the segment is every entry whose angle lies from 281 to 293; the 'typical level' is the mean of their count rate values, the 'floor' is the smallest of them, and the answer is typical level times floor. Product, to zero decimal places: 22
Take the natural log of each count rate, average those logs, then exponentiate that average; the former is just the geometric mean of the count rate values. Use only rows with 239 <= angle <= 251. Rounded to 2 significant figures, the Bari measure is 3.3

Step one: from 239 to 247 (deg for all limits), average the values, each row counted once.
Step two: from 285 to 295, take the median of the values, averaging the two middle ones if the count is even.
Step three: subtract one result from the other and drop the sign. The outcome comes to 1.7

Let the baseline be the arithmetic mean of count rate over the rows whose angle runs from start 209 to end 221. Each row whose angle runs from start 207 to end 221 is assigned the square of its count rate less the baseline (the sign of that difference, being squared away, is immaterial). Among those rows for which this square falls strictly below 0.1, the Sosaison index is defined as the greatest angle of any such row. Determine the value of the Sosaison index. 220 deg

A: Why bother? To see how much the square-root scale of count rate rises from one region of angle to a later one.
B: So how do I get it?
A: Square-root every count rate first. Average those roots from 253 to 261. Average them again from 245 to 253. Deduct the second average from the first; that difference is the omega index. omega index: 0.3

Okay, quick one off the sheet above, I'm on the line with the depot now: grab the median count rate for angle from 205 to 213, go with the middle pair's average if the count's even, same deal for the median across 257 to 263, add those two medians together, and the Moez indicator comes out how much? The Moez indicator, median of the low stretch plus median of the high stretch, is 11.2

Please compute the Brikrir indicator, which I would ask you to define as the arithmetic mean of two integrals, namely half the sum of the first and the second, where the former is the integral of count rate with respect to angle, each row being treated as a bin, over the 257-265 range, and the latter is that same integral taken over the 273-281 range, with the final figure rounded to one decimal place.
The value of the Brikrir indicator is 42.4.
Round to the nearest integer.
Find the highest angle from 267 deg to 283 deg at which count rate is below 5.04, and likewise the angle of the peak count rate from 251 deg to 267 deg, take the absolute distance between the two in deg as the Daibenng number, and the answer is 16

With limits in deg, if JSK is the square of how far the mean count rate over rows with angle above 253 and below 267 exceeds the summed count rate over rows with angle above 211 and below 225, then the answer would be 1096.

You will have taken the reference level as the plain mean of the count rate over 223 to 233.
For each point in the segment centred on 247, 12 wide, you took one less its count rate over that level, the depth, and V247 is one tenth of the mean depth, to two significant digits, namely 0.018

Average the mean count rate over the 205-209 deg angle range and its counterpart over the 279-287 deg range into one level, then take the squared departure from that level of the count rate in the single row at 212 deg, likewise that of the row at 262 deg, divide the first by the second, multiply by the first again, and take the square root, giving 0.079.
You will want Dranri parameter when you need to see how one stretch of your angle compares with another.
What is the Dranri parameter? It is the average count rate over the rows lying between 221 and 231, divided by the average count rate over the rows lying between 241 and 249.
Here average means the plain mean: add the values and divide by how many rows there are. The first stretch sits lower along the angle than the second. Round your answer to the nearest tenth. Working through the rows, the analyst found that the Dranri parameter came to 1.5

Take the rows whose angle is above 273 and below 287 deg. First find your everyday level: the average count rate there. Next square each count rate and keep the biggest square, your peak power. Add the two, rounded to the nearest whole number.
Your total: 36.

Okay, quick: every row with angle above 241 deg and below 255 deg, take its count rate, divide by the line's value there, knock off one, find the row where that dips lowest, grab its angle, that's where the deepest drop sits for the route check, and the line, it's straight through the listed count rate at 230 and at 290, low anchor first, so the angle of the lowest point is 242 deg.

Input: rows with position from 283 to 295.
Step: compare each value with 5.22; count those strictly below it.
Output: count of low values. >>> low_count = 5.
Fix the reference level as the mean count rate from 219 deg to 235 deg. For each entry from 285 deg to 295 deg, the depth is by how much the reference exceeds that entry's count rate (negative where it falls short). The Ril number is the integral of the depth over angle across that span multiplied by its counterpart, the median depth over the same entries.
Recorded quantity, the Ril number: 0.1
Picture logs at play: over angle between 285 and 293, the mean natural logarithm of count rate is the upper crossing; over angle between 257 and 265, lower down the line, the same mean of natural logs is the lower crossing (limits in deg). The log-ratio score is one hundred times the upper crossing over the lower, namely 93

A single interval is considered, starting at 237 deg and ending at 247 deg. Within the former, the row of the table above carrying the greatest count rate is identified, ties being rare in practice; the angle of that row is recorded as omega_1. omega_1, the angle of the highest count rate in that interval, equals 246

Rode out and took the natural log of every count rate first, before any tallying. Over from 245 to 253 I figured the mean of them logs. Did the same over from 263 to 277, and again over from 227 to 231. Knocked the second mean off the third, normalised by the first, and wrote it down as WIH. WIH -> -0.13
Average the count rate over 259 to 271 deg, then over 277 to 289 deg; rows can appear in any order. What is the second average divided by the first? 0.95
